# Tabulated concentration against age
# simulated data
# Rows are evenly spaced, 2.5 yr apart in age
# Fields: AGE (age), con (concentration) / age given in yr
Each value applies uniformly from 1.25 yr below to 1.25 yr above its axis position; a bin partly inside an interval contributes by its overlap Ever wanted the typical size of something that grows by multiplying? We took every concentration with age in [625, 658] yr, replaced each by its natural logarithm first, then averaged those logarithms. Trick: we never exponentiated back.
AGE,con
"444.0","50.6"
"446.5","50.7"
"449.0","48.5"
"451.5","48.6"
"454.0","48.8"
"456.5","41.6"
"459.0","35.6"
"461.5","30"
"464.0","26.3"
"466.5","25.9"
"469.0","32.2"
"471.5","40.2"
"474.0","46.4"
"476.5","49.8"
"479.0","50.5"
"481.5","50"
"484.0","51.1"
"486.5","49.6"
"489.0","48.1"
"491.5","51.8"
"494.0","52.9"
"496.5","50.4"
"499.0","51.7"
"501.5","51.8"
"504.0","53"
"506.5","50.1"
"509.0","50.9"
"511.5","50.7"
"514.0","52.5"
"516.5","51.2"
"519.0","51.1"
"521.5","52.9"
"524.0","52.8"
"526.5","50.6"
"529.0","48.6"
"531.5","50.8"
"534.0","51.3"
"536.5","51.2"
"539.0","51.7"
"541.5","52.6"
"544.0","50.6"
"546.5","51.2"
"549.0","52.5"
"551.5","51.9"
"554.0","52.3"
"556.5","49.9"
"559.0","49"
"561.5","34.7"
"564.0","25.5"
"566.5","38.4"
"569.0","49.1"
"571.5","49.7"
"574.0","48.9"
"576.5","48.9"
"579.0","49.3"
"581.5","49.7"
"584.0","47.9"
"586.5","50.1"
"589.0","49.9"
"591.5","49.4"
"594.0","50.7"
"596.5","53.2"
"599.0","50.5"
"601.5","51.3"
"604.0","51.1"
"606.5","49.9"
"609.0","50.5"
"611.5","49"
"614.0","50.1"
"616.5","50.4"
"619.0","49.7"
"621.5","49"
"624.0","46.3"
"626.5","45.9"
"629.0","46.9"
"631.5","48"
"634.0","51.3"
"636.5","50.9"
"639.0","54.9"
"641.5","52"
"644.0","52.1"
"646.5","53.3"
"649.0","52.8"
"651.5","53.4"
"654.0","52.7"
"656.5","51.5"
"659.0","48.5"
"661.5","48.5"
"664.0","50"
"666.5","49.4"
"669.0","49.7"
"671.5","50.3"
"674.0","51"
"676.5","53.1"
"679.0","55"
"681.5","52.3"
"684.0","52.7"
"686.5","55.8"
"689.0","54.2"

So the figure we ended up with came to 3.93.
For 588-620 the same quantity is 3.92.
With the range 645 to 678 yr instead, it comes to 3.93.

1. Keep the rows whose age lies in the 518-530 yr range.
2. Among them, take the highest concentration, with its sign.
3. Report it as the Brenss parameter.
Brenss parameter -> 52.9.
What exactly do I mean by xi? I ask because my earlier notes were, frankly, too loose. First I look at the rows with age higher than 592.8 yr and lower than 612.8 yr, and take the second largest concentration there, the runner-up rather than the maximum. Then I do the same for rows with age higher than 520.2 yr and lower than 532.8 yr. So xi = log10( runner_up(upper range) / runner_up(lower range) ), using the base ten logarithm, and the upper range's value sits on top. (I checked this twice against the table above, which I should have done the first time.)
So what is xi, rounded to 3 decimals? -0.013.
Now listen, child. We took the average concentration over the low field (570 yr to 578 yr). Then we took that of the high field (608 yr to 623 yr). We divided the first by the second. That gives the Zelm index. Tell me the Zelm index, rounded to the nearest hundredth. 0.99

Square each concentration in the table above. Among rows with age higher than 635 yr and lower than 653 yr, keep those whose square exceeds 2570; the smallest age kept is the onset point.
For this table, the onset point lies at 636.5 yr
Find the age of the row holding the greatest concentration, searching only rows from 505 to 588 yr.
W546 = 521.5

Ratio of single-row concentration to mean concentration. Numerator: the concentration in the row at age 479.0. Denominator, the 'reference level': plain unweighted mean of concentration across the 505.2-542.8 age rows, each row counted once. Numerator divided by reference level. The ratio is 0.99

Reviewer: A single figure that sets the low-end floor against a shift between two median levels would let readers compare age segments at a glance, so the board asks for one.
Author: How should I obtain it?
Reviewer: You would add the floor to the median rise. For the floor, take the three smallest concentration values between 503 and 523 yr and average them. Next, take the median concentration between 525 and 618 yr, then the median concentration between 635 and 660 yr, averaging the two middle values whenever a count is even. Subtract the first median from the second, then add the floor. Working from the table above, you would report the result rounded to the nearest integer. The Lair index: 53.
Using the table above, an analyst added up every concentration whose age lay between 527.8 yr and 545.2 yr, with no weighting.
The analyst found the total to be 357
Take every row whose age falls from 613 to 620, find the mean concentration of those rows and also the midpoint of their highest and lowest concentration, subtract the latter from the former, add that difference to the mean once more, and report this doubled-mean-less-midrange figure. 50.1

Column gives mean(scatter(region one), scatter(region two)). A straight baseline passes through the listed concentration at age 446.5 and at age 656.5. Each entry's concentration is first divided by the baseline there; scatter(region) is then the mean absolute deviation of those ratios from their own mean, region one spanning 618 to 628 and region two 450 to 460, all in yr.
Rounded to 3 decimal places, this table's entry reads 0.066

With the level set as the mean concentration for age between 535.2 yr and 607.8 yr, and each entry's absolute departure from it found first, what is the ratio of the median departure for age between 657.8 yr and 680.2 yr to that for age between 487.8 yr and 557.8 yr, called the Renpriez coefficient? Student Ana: 0.52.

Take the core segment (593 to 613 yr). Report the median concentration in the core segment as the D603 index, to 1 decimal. 50.6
